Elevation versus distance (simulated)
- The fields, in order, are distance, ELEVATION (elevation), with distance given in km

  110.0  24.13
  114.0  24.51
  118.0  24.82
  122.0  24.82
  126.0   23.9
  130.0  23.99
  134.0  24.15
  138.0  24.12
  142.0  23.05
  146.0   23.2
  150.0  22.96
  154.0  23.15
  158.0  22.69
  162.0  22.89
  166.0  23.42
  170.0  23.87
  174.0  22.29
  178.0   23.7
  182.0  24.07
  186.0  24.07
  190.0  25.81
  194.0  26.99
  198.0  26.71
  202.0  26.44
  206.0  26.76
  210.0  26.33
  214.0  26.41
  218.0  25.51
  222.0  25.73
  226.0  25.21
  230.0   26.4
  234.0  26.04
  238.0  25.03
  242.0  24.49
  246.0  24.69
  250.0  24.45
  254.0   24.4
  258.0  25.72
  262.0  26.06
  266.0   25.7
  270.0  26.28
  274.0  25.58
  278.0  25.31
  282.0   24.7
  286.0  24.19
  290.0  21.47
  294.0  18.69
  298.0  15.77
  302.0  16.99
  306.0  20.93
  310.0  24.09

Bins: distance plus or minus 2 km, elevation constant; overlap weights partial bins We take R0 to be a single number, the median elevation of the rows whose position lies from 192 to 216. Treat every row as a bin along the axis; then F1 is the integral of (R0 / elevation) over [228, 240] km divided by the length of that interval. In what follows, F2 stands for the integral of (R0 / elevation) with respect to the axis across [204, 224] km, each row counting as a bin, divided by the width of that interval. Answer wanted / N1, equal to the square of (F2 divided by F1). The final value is 0.97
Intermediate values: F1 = 1.03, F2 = 1.02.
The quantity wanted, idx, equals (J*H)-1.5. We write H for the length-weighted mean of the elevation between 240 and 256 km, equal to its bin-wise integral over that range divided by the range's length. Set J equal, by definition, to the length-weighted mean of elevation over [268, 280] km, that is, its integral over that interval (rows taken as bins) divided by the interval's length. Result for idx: 629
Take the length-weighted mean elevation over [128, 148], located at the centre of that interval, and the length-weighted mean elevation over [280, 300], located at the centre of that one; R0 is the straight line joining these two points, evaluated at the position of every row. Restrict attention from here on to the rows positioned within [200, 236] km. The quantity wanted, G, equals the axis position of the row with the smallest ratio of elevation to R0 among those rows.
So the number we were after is 226.0 km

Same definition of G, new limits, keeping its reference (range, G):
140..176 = 174.0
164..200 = 174.0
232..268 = 242.0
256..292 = 290.0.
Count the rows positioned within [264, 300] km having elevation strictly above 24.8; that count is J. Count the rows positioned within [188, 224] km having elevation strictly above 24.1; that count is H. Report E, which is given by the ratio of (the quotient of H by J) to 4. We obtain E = 0.6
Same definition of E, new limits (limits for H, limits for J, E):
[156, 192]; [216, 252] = 0.0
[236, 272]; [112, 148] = 1.1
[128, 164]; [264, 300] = 0.1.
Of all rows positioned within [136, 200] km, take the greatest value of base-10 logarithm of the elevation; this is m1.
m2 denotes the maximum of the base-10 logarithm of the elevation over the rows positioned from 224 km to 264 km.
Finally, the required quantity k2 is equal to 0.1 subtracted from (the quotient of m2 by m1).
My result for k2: 0.893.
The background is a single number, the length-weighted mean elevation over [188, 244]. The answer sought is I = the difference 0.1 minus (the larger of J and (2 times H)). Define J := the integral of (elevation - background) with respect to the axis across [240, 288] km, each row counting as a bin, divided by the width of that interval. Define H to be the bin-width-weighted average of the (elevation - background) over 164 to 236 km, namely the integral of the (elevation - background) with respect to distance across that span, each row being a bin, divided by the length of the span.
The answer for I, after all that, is 1.0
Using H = -0.7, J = -0.9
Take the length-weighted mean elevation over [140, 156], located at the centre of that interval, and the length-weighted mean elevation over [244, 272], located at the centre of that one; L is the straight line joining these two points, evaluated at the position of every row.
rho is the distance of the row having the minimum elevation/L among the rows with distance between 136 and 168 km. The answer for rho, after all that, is 158.0 km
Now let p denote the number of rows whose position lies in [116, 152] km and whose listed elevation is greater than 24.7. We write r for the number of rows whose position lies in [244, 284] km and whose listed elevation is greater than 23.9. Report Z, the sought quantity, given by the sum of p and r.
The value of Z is 12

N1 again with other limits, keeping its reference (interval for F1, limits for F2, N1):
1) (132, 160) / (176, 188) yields 0.95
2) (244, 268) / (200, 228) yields 0.93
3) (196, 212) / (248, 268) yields 1.11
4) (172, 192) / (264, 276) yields 0.86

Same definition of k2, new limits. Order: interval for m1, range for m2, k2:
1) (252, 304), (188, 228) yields 0.908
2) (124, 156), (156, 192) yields 0.921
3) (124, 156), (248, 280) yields 0.927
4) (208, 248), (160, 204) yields 0.907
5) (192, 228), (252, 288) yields 0.892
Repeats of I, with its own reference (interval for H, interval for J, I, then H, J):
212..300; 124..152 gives 2.5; -1.5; -2.4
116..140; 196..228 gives 0.0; -1.7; 0.1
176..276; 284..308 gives 1.0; -0.4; -6.3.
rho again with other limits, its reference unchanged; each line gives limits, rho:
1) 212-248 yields 242.0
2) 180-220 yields 186.0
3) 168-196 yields 174.0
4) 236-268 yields 254.0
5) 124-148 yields 142.0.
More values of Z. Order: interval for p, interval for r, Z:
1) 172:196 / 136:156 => 3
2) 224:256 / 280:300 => 6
